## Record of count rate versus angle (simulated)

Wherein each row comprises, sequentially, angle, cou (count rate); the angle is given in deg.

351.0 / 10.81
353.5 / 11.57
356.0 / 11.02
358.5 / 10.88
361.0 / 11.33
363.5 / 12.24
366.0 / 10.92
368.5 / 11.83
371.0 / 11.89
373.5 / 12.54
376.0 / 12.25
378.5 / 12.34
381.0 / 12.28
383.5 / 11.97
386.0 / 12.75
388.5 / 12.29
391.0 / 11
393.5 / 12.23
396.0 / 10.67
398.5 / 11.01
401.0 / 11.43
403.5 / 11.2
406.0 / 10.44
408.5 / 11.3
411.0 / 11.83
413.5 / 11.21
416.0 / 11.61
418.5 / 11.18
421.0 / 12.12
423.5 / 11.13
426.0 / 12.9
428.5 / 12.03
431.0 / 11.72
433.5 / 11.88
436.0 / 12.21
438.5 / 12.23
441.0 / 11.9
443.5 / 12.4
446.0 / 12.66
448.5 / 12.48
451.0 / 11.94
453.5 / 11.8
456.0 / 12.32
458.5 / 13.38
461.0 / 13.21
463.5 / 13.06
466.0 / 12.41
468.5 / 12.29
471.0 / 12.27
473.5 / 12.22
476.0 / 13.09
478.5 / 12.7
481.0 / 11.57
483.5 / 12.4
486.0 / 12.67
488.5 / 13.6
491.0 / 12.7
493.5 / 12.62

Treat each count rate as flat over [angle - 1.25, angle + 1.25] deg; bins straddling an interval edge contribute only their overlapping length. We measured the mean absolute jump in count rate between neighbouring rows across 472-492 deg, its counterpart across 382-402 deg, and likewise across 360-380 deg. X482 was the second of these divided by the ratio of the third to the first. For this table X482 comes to 1.09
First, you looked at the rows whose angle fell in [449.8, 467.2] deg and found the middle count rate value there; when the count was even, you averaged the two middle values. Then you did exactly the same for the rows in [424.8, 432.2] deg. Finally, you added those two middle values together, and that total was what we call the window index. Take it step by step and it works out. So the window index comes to 24.4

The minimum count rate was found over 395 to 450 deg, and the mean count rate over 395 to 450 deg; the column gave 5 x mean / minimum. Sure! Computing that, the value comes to 5.61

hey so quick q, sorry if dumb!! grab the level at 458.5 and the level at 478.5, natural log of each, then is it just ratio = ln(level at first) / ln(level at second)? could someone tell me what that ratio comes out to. 1.02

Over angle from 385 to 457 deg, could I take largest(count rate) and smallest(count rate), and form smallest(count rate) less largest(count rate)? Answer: -2.46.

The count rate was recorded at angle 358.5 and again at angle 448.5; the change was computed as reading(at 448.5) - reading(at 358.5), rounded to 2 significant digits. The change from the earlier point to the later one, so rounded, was 1.6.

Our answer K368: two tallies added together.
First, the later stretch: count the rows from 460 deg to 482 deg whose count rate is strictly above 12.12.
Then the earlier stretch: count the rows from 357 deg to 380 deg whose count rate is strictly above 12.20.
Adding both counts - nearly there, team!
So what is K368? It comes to 12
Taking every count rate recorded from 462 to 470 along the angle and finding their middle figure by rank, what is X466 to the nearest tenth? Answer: 12.4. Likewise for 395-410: 11.1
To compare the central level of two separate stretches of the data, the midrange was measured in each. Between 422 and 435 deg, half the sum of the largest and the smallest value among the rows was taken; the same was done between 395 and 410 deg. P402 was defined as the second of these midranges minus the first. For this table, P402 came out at -1.08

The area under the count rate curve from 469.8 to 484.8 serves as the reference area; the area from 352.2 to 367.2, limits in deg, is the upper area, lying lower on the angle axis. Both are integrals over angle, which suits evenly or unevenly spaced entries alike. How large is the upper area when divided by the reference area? 0.92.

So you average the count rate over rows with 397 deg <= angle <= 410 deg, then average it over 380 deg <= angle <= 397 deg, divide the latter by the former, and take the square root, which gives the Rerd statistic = 1.04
